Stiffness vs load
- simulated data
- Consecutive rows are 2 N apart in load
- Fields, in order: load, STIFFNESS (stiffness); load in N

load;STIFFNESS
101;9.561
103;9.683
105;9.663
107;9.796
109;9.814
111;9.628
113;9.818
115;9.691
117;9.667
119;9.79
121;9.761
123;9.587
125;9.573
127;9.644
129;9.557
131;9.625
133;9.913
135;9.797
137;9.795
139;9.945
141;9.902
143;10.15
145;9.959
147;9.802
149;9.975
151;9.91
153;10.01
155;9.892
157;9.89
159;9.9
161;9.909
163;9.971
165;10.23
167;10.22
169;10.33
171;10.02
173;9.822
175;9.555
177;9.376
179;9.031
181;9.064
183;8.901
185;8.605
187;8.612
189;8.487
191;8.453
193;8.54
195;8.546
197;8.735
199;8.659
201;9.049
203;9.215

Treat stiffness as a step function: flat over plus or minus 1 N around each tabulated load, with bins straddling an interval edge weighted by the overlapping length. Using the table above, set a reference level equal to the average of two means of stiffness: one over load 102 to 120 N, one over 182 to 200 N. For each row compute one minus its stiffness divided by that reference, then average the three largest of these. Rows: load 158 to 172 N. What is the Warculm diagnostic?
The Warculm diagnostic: -0.082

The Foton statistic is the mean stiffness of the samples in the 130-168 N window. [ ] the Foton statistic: 9.94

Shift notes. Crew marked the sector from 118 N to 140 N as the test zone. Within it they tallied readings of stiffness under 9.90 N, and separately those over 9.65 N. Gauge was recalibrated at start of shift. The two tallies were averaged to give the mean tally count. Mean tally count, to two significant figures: 7.5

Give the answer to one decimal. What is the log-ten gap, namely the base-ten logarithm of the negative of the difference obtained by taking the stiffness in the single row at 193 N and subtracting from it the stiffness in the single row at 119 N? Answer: 0.1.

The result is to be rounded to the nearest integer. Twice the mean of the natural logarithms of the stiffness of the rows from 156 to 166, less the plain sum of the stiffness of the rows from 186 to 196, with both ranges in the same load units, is -38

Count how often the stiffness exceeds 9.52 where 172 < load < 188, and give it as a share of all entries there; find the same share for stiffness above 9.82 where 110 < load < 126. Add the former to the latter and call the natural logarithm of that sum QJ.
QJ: -1.39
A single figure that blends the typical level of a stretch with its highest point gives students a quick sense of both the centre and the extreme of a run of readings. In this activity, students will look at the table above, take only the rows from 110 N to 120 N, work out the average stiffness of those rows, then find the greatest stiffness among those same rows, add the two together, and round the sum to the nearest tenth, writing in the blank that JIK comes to 19.5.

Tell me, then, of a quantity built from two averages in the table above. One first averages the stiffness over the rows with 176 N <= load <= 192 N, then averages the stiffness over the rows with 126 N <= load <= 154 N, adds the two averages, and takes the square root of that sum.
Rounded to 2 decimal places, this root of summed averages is 4.32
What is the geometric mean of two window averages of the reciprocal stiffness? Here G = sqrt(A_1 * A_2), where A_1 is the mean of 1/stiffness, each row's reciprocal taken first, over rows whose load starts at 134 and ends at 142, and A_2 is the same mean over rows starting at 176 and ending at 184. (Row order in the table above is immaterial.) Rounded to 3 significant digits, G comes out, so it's 0.106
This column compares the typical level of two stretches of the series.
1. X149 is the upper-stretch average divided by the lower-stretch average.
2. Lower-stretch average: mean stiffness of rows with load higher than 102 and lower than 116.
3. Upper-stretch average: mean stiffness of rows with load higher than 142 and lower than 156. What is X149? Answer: 1.02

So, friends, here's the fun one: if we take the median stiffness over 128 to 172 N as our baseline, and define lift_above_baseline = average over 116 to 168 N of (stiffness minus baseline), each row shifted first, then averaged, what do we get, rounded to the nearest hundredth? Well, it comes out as -0.05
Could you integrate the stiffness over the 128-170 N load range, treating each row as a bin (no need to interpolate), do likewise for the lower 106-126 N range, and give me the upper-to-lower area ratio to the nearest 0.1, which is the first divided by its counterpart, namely 2.1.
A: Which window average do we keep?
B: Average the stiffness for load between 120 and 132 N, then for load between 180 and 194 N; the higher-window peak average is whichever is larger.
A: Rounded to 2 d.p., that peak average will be 9.62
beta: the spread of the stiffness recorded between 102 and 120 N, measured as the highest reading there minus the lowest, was 0.19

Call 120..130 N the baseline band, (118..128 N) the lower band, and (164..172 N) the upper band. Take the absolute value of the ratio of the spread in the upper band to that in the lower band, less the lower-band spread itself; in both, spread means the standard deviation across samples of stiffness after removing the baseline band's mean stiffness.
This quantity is 1.2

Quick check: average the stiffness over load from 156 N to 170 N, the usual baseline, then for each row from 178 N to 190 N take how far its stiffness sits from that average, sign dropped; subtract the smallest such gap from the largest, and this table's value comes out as 0.58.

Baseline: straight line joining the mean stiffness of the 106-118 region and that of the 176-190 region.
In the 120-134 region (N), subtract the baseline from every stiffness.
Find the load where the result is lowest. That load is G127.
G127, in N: 123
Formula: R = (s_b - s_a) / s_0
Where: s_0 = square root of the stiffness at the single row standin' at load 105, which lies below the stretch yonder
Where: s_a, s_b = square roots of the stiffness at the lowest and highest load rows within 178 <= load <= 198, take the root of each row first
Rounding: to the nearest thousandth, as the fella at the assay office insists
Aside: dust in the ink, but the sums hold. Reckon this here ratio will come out -0.016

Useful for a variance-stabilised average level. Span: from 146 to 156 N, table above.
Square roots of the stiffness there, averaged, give 3.15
